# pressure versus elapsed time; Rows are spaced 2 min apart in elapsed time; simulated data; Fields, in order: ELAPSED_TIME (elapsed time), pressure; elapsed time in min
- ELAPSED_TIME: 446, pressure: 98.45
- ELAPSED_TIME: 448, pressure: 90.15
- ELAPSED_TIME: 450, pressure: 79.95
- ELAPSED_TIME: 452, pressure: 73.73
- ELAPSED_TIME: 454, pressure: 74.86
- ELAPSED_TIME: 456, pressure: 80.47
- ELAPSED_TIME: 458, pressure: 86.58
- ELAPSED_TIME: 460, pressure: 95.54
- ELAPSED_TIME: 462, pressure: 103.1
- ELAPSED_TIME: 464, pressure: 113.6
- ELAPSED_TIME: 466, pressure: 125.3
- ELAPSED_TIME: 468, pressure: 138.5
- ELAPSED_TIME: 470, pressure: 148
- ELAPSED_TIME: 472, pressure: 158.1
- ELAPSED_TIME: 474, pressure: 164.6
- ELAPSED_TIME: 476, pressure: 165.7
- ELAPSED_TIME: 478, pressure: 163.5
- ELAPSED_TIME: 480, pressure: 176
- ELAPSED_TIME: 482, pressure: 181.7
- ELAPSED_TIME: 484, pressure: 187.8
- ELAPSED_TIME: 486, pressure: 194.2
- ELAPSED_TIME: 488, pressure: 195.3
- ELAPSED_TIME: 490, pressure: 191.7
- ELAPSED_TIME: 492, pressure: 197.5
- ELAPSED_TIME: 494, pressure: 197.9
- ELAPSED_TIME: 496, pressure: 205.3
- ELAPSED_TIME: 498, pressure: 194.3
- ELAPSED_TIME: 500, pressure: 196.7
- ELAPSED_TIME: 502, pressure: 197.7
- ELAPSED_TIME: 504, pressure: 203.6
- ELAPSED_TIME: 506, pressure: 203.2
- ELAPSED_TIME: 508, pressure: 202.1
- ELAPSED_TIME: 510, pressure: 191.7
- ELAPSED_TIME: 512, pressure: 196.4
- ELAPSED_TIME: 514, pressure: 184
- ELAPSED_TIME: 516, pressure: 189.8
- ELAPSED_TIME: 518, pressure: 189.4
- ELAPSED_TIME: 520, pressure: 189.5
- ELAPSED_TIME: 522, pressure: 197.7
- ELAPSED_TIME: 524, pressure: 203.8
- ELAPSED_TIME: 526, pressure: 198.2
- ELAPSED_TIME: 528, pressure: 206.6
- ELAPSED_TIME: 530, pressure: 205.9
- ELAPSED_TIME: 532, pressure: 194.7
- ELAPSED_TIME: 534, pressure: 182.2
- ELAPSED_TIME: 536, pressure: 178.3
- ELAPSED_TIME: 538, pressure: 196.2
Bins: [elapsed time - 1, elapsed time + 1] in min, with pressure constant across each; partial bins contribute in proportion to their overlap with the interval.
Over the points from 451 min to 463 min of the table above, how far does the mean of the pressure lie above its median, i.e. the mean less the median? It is 2.2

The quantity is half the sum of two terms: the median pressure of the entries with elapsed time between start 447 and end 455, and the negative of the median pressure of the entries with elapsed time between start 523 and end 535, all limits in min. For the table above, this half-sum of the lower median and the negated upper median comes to -62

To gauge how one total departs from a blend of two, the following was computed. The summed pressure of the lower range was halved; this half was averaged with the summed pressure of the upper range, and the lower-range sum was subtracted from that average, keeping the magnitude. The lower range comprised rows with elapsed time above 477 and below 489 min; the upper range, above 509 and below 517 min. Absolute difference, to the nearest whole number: 443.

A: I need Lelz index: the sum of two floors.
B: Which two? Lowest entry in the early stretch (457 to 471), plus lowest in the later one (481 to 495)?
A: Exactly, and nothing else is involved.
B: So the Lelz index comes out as 268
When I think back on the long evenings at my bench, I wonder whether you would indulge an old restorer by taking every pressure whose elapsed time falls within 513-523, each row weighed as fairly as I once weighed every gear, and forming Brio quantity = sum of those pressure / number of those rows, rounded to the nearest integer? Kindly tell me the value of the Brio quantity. 190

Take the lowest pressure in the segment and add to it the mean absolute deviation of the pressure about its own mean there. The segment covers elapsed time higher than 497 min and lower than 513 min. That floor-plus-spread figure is 195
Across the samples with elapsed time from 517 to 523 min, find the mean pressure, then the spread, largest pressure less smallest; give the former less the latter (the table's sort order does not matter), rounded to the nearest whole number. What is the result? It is 184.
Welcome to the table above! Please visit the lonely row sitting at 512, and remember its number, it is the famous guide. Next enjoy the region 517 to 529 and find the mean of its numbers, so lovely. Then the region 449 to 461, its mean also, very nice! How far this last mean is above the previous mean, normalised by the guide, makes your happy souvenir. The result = -0.6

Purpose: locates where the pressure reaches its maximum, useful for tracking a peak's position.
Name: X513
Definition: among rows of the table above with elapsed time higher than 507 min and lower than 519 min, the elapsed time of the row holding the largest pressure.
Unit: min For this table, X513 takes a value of 508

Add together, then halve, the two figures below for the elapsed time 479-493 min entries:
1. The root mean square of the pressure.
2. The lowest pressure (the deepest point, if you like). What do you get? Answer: 183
